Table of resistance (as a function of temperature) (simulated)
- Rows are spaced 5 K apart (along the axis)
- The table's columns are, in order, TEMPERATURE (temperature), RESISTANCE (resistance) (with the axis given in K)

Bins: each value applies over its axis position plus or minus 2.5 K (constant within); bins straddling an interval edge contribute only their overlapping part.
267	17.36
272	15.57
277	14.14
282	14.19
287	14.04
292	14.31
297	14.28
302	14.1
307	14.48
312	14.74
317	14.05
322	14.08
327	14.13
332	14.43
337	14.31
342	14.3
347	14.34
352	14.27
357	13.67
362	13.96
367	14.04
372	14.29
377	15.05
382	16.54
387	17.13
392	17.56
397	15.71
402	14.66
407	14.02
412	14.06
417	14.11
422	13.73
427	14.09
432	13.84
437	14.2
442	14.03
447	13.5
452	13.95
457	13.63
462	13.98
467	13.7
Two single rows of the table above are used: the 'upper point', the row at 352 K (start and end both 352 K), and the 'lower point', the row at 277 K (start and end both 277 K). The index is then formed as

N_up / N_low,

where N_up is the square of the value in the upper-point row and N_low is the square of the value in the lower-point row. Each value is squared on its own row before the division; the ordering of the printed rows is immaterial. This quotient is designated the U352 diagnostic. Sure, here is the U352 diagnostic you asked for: 1.02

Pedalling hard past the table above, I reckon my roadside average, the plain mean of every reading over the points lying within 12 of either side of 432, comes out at 14.0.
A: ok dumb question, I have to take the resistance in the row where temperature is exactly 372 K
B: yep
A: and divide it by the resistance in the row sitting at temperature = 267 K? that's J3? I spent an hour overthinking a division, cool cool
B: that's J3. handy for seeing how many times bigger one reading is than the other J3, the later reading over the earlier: 0.82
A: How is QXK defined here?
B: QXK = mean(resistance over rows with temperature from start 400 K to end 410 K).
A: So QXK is 14.3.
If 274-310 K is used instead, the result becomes 14.2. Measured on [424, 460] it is 13.9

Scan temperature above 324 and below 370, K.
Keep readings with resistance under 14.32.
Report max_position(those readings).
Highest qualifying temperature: 367 K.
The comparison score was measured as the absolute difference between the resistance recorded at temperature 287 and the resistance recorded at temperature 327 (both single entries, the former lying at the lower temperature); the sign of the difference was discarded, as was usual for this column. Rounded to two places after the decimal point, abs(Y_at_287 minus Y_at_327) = 0.09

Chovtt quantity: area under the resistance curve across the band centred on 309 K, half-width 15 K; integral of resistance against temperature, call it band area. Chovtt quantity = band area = 429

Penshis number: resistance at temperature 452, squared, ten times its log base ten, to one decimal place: 22.9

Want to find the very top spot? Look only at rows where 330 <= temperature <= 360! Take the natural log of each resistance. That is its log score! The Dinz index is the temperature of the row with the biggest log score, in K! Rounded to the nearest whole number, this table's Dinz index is 332 K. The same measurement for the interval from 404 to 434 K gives 417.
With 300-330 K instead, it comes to 312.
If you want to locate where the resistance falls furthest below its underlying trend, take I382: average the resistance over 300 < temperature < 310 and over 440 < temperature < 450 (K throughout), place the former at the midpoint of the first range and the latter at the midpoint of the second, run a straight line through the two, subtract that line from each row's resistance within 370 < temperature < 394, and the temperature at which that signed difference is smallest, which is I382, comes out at 372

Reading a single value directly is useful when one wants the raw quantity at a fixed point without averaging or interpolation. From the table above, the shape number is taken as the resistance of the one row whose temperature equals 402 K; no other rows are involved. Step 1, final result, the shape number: 14.66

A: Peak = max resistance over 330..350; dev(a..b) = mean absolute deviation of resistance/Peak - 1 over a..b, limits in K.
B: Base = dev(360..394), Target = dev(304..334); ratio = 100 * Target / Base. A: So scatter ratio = 17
